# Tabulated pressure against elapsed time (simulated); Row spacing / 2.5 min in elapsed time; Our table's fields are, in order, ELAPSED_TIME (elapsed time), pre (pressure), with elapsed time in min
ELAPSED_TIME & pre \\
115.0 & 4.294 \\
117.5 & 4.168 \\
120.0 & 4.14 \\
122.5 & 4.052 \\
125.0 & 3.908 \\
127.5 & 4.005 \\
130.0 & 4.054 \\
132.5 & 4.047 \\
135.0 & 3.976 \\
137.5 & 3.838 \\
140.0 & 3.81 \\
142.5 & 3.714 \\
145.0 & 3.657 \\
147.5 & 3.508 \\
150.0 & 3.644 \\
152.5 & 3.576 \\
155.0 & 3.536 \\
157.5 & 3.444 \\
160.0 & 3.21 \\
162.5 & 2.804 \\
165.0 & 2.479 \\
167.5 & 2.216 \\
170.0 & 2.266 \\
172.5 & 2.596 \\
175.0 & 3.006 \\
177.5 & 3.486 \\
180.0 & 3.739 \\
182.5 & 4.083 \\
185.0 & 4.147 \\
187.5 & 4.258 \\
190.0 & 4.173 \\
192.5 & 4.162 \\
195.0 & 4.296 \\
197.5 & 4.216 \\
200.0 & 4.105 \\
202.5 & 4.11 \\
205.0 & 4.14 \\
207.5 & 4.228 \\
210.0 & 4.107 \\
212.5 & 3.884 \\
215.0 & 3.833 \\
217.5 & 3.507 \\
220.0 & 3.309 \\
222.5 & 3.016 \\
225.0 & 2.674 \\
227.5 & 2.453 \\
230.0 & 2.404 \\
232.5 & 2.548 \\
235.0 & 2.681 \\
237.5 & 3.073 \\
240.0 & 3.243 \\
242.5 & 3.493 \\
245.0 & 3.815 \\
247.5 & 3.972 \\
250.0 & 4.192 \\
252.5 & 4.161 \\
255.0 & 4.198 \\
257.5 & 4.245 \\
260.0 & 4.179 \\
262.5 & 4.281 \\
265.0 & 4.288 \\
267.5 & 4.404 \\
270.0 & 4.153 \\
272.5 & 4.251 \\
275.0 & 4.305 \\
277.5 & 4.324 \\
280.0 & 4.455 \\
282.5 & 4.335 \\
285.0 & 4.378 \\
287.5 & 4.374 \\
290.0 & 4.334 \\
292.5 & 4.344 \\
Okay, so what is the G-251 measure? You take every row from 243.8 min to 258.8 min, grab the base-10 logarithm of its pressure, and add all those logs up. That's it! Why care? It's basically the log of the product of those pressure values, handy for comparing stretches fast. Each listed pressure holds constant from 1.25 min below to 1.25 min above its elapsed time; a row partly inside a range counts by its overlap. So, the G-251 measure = 3.67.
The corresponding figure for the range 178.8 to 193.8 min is 3.67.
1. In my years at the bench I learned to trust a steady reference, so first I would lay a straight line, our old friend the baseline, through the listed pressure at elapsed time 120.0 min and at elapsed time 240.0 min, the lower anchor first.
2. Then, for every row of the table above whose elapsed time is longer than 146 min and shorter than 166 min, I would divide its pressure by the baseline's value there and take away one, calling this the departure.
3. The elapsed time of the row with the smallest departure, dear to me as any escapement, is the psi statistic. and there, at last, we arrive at 165.0 min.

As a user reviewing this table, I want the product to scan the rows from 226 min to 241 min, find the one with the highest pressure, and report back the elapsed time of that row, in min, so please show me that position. 240.0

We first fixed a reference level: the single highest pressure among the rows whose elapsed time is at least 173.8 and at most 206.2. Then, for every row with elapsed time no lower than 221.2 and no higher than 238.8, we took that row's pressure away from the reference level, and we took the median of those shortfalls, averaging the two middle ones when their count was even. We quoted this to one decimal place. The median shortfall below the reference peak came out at 1.6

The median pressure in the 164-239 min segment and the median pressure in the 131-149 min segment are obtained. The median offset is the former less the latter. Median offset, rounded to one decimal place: -0.2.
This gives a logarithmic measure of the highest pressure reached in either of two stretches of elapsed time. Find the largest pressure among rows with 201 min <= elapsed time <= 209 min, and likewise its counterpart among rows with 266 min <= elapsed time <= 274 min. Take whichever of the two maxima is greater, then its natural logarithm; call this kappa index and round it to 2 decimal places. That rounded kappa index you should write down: 1.48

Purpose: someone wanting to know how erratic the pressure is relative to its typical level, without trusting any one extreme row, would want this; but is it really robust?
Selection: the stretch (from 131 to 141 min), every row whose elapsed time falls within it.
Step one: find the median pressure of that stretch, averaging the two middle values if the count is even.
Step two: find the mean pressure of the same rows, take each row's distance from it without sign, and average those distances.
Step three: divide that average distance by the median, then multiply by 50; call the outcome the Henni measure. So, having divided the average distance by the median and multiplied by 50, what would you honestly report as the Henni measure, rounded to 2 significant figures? 1.2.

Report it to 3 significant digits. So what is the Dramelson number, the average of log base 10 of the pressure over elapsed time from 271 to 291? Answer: 0.638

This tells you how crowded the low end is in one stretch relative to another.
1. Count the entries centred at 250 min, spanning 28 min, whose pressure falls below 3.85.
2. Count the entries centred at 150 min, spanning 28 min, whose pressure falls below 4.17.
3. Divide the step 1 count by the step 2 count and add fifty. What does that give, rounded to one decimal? 50.4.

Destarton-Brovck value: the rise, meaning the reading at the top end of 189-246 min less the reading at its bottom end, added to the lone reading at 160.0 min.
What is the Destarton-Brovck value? 2.9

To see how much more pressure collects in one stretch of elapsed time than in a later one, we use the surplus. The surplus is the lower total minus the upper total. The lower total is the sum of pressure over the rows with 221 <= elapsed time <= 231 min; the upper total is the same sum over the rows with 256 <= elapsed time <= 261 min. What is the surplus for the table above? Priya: 2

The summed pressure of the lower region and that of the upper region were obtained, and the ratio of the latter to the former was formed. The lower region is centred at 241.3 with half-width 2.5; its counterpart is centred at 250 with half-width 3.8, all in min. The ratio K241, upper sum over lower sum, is 1.8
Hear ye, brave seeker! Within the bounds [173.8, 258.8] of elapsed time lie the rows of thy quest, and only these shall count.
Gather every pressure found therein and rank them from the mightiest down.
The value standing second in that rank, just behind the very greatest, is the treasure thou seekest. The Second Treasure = 4.258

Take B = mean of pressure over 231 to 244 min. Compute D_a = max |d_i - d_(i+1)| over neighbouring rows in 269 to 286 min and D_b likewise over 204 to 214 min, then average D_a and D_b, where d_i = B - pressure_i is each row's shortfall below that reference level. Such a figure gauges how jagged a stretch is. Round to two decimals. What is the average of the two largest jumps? 0.18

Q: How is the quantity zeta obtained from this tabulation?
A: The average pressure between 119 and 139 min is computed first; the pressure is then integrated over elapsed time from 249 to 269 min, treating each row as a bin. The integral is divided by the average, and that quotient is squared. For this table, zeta 450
